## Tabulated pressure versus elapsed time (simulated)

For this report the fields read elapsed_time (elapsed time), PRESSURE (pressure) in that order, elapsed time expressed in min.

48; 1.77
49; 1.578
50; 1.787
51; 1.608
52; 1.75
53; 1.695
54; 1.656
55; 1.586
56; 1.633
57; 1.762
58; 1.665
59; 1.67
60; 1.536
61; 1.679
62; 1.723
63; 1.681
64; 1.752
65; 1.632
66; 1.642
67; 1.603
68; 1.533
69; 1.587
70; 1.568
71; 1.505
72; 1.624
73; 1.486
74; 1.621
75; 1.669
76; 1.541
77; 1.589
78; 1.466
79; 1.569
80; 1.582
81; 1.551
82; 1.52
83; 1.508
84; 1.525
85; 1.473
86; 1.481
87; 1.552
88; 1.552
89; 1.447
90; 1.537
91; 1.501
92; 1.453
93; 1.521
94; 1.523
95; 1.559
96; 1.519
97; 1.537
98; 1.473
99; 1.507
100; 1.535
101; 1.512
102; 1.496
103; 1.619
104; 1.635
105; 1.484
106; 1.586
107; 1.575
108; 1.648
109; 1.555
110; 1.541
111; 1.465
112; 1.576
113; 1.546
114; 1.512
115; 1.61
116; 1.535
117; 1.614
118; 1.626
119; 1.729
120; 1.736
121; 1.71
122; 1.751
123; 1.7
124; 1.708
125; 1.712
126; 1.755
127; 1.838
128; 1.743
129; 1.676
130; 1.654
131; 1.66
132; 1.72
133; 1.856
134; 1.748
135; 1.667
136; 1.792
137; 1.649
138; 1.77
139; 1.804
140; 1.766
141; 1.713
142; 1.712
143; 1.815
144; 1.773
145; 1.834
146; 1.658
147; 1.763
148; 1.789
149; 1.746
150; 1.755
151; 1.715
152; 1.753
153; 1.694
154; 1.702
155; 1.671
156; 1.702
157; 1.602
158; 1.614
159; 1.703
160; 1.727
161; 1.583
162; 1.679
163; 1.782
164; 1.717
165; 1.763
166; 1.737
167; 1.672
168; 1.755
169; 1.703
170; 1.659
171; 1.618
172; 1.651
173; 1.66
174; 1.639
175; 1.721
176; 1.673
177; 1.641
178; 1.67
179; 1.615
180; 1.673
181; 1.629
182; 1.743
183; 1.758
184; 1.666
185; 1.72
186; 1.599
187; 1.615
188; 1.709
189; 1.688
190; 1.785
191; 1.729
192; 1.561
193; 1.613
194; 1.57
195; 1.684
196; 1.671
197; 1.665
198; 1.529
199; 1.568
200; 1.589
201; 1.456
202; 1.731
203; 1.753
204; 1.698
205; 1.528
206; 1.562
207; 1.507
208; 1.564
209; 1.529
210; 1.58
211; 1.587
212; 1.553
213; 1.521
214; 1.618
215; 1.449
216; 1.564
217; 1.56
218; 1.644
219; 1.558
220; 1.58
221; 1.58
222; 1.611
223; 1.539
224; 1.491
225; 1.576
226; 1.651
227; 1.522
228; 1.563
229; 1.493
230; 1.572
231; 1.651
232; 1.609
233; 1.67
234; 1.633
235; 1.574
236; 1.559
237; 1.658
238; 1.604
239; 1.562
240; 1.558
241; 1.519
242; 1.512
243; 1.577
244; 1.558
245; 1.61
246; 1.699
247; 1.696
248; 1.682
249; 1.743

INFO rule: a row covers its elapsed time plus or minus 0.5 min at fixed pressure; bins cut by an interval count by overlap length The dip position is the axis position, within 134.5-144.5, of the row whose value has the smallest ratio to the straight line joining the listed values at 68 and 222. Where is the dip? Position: 137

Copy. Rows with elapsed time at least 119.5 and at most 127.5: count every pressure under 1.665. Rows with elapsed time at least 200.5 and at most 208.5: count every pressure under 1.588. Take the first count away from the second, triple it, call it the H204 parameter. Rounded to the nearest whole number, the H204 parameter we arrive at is 15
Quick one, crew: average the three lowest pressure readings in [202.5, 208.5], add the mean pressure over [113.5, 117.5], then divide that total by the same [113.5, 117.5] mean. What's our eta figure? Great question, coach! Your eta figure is 1.98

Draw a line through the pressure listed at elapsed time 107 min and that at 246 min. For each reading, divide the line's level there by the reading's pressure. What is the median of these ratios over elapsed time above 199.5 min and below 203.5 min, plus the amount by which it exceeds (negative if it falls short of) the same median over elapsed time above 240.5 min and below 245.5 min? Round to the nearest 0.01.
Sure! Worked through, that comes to 0.91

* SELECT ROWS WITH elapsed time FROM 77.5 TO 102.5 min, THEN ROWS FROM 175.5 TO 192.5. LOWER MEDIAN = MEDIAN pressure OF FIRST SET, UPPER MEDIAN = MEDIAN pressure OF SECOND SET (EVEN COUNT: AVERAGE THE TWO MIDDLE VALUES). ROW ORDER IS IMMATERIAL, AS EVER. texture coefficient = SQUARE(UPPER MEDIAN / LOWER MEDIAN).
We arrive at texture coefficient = 1.2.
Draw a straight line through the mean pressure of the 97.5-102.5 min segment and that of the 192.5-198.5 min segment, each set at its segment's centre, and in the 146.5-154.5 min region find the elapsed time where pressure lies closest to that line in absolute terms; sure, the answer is 153 min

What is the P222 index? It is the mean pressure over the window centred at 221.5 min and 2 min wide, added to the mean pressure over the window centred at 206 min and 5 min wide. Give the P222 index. 3.17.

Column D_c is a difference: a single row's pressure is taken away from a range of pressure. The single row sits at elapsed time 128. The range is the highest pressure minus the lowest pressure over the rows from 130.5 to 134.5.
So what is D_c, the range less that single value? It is -1.55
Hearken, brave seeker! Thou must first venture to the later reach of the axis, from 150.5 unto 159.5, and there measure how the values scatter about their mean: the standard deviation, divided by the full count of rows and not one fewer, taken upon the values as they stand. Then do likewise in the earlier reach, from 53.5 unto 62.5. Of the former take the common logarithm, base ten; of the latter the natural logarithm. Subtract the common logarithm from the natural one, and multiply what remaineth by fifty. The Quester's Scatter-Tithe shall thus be -71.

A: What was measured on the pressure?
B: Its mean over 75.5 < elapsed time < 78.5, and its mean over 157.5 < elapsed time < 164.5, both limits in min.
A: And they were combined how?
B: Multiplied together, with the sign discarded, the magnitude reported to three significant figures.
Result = 2.58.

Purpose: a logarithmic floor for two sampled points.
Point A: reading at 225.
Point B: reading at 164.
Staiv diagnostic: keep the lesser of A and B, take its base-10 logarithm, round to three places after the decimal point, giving 0.198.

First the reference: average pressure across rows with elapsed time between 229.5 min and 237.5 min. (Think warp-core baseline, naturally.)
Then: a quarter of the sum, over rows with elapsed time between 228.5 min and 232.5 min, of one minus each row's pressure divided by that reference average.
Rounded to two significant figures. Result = 0.021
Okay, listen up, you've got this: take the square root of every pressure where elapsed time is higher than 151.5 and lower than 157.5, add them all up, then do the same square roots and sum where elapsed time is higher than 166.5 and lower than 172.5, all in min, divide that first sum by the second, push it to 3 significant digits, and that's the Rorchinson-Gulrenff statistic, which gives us 1.00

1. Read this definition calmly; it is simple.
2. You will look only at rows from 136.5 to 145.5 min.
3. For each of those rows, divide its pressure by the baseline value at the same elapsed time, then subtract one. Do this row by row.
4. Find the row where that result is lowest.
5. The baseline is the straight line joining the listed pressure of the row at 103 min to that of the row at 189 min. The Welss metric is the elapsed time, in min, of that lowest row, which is 137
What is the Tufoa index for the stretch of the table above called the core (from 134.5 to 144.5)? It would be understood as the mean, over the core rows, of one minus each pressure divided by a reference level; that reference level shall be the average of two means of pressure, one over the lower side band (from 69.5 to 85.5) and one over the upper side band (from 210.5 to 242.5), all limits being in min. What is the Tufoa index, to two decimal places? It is -0.12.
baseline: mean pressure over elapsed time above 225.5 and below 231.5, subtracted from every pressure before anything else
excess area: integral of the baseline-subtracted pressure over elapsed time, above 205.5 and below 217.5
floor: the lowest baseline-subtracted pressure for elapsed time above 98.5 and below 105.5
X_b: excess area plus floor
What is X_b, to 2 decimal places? -0.40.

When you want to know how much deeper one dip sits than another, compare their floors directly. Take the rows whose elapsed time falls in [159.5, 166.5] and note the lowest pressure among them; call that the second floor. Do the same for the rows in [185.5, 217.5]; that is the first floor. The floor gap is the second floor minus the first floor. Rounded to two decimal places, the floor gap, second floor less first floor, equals 0.13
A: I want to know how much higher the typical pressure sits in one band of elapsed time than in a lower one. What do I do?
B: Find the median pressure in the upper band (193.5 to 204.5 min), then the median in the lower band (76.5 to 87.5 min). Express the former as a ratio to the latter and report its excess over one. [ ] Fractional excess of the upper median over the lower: 0.09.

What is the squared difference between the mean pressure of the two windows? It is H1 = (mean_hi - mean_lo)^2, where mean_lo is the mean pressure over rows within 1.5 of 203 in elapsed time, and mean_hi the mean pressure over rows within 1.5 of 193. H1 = 0.021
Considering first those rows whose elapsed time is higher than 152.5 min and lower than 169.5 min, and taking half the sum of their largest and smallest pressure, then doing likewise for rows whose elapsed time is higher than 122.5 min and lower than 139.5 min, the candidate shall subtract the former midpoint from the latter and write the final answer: 0.070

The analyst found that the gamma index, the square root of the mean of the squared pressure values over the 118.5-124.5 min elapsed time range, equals 1.72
